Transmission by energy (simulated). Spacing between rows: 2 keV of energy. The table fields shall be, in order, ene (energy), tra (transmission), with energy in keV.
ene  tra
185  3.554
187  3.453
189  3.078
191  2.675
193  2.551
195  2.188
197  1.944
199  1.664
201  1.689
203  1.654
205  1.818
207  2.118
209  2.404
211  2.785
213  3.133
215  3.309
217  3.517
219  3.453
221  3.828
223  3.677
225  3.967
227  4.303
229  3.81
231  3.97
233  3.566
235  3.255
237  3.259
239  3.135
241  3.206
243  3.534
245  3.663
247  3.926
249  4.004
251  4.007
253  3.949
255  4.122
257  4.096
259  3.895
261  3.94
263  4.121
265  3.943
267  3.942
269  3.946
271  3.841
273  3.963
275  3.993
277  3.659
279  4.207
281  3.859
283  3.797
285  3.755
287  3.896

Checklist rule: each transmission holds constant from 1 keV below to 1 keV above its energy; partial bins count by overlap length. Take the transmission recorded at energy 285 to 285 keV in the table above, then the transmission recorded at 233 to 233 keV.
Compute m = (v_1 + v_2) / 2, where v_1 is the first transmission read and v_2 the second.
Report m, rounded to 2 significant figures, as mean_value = 3.7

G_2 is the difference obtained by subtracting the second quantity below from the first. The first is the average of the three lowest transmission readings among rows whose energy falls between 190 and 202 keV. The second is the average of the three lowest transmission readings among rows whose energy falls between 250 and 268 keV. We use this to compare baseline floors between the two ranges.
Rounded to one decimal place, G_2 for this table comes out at -2.2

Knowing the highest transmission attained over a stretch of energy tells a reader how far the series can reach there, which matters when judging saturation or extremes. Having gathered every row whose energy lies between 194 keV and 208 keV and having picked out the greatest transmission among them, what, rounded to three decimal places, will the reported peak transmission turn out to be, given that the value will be 2.188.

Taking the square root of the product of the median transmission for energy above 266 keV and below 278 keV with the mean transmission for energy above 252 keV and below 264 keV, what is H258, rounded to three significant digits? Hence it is 3.98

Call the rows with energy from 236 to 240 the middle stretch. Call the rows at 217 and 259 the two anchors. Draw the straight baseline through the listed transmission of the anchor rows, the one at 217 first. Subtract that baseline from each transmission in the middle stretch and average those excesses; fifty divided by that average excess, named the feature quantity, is -98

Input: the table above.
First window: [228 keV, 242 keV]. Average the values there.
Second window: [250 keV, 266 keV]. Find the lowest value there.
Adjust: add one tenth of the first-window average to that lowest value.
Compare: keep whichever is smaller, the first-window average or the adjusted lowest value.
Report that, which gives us 3.5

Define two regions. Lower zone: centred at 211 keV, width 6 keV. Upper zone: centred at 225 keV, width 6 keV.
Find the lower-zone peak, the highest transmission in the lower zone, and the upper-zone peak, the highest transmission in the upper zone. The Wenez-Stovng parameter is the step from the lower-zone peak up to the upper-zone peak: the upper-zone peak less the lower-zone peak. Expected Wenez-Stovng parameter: 1.2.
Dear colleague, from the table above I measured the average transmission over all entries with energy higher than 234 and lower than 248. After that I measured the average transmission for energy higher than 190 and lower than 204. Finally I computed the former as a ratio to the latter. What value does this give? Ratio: 1.67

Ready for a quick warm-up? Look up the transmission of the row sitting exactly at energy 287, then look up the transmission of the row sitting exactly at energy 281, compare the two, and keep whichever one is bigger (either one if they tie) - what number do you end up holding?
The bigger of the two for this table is 3.90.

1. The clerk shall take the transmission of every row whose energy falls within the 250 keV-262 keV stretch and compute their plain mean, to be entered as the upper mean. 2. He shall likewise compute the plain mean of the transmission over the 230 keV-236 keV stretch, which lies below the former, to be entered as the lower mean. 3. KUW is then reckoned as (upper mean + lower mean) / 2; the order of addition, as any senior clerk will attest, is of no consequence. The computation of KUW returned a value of 3.8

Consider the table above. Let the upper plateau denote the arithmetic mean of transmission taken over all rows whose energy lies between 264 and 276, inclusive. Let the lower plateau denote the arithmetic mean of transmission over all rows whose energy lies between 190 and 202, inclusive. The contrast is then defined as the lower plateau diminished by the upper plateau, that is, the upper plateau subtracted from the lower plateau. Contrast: -1.82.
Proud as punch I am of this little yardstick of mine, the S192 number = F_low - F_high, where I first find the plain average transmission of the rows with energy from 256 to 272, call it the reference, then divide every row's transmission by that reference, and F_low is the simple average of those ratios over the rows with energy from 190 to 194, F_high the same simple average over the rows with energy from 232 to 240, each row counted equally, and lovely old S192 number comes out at -0.17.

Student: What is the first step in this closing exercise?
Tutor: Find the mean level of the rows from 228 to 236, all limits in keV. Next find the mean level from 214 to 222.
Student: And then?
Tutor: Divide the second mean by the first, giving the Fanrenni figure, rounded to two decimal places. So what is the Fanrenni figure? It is 0.97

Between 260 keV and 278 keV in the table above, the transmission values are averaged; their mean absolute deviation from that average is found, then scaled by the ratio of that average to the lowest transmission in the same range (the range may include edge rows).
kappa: 0.1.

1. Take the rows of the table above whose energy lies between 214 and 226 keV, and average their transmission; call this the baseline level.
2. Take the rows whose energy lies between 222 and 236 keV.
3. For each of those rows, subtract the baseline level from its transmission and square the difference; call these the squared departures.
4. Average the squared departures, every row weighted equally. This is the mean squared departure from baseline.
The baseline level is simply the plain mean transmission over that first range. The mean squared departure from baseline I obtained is 0.12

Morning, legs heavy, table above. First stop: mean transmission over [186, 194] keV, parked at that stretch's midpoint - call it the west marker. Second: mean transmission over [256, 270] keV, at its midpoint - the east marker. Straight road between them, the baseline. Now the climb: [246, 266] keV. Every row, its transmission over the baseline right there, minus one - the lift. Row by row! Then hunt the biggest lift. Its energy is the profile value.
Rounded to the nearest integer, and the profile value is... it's 255 keV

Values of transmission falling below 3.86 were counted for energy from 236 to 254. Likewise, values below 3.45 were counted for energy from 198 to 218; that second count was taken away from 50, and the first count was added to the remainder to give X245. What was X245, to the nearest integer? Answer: 46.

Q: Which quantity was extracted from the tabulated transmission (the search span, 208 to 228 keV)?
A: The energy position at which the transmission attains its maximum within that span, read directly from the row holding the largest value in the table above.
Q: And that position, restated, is 227 keV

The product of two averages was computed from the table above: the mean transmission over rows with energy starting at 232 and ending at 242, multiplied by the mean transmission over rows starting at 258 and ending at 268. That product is 13.0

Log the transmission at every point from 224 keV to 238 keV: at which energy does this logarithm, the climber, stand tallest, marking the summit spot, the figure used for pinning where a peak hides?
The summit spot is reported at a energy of 227 keV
